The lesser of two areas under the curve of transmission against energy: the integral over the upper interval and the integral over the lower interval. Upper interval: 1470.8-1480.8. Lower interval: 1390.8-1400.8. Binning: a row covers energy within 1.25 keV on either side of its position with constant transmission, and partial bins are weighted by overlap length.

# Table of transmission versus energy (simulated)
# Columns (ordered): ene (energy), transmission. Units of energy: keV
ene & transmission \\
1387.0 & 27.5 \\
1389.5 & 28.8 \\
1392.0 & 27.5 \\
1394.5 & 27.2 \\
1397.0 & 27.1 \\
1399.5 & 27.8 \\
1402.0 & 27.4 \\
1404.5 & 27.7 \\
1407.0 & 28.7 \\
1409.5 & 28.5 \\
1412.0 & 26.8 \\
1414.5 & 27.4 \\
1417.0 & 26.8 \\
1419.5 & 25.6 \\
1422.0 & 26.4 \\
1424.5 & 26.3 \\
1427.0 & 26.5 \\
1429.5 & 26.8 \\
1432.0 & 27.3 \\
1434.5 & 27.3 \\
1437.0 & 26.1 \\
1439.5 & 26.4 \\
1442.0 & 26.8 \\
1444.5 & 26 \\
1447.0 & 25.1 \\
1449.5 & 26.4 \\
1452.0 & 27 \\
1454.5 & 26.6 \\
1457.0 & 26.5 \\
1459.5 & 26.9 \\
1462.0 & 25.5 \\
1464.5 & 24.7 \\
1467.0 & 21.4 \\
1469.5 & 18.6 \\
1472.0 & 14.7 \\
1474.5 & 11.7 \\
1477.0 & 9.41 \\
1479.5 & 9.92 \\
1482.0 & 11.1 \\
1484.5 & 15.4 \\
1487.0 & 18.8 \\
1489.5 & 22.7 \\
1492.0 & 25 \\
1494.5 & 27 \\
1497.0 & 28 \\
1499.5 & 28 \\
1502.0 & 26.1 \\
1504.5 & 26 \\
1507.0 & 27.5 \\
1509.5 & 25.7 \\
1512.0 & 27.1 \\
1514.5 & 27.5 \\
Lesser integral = 114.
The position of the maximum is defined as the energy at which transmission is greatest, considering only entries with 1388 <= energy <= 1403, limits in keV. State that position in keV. 1389.5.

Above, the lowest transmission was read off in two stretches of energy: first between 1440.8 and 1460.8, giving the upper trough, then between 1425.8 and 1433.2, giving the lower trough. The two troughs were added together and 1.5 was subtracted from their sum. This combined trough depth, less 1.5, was 50.1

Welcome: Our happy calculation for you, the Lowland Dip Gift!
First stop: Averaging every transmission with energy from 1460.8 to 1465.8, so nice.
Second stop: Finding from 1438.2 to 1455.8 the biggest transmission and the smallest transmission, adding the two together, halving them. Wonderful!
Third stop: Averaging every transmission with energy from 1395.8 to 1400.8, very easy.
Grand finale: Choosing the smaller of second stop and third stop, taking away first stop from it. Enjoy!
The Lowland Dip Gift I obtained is 1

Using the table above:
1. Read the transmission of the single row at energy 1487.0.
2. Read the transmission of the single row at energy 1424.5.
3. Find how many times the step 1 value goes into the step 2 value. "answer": 1.40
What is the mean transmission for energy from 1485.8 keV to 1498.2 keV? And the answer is 24.3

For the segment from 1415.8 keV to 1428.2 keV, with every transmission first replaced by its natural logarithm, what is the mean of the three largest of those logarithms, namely 3.28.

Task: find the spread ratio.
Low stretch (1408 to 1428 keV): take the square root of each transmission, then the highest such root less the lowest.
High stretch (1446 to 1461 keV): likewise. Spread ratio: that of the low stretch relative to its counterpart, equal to 1.50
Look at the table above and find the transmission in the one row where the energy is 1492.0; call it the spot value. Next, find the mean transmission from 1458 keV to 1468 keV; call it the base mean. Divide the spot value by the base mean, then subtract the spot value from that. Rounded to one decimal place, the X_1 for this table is -24.0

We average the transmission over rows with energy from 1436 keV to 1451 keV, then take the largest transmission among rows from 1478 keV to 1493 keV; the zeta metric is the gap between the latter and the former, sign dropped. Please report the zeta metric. 1.1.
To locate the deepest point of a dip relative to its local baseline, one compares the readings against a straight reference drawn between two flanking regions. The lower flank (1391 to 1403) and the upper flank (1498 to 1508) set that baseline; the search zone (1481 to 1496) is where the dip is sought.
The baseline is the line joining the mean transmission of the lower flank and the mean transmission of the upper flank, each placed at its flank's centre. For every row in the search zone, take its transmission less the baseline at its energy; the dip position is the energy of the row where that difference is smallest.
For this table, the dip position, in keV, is 1482.0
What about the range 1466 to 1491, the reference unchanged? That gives 1477.0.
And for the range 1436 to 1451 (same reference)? 1447.0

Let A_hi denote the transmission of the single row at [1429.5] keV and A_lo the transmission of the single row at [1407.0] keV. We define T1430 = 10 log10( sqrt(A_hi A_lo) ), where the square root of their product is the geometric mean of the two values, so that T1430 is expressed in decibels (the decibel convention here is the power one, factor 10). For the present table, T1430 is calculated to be 14.4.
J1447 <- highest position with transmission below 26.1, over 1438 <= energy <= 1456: 1447.0 keV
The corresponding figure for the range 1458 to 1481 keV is 1479.5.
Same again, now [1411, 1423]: 1419.5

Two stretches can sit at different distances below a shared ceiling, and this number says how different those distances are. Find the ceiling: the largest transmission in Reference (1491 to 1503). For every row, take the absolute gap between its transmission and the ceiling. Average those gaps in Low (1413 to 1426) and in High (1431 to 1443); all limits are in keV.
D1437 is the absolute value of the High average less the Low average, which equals 0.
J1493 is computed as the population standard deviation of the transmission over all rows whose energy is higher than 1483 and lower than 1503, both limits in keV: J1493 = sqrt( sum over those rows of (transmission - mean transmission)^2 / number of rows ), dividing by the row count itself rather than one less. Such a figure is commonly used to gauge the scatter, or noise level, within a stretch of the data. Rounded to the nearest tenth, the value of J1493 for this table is 4.3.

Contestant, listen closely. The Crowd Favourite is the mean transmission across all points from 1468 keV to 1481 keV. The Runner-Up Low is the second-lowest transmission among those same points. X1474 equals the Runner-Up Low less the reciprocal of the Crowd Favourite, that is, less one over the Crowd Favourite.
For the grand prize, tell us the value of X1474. 9.8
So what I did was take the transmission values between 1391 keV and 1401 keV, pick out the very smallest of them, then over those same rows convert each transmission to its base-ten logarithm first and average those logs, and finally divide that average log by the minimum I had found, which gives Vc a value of 0.0531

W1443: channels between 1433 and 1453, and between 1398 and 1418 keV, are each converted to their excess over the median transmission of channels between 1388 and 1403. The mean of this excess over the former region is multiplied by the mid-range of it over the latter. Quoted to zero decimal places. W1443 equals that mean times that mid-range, 0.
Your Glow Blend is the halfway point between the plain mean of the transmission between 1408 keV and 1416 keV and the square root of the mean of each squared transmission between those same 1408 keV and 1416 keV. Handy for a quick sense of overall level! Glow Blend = 27.6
